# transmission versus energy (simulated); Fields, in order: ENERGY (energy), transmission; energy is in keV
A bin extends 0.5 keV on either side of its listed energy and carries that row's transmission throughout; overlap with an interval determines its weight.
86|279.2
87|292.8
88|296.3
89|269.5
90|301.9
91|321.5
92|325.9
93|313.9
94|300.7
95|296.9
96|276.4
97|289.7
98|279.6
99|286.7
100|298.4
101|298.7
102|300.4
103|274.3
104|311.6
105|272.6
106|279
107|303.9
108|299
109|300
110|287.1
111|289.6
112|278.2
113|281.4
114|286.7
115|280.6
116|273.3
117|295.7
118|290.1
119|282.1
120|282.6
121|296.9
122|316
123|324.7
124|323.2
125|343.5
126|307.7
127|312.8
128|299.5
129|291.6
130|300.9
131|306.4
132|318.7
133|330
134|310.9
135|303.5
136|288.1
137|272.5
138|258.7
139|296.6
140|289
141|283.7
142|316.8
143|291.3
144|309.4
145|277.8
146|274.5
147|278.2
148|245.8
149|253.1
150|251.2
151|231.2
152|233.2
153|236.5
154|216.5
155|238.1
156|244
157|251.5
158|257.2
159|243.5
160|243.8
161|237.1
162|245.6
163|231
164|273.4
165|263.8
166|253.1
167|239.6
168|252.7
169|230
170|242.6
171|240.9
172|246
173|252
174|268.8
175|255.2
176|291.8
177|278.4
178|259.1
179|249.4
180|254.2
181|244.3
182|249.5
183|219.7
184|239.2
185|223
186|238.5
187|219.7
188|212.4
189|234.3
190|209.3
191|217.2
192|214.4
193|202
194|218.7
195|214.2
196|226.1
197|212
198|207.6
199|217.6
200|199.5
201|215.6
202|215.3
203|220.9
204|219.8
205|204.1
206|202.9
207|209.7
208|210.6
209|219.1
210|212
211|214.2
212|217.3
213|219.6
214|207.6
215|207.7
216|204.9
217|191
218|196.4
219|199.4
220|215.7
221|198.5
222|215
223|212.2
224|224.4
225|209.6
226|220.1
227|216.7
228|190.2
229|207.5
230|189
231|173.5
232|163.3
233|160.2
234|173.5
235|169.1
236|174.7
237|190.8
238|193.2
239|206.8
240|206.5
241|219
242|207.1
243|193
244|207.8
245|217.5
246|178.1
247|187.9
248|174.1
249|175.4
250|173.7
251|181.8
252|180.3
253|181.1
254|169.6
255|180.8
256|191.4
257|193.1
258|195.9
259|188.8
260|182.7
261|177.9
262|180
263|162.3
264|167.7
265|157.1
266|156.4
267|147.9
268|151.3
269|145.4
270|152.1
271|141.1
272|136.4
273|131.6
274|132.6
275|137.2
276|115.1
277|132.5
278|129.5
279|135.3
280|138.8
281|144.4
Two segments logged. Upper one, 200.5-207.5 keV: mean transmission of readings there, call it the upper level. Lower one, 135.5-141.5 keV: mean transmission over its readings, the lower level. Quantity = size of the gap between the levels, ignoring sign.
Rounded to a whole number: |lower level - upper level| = 69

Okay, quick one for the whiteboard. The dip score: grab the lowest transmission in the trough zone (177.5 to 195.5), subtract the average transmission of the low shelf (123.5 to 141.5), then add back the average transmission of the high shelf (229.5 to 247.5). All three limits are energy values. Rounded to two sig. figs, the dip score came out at 89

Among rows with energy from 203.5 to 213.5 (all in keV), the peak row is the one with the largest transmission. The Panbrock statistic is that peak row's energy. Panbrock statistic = 204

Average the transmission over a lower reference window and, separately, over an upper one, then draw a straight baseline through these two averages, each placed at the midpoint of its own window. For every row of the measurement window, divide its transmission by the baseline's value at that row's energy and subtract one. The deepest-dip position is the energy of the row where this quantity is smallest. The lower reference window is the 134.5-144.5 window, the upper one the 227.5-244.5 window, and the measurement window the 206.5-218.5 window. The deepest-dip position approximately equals 217 keV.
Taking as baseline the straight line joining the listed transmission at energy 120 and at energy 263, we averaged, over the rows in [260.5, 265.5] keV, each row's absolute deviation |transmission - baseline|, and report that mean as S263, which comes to 8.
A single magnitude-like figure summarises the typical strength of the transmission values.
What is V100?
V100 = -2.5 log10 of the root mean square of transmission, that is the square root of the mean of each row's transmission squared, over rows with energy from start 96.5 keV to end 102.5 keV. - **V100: -6.16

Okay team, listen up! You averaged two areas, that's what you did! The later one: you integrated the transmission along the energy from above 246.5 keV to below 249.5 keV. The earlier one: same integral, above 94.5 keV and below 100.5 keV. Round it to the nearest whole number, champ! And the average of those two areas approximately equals 1133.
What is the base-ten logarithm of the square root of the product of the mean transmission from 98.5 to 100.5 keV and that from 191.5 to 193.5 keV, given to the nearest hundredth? 2.39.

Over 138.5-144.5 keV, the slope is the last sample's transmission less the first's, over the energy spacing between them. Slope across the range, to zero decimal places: 3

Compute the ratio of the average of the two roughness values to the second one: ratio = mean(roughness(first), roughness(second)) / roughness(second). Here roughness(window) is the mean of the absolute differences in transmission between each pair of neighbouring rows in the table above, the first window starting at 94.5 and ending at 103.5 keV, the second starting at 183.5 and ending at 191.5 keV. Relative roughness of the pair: 0.85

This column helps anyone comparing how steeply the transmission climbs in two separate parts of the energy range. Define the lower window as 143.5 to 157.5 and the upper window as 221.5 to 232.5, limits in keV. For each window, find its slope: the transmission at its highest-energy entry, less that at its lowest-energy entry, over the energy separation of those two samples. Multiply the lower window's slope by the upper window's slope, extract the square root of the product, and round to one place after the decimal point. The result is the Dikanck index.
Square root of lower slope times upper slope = 4.8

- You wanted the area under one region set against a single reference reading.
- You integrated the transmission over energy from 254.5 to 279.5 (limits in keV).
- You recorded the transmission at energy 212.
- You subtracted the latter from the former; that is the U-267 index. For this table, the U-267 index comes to 3705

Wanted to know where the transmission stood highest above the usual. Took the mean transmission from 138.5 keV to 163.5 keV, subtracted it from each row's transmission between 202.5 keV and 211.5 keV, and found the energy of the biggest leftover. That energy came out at 203 keV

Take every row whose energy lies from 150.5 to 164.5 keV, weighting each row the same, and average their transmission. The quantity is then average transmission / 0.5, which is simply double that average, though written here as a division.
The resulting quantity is 483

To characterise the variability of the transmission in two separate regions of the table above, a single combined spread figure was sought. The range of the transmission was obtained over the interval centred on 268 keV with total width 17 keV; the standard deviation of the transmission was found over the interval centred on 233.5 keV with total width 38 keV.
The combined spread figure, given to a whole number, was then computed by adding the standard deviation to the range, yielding 85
